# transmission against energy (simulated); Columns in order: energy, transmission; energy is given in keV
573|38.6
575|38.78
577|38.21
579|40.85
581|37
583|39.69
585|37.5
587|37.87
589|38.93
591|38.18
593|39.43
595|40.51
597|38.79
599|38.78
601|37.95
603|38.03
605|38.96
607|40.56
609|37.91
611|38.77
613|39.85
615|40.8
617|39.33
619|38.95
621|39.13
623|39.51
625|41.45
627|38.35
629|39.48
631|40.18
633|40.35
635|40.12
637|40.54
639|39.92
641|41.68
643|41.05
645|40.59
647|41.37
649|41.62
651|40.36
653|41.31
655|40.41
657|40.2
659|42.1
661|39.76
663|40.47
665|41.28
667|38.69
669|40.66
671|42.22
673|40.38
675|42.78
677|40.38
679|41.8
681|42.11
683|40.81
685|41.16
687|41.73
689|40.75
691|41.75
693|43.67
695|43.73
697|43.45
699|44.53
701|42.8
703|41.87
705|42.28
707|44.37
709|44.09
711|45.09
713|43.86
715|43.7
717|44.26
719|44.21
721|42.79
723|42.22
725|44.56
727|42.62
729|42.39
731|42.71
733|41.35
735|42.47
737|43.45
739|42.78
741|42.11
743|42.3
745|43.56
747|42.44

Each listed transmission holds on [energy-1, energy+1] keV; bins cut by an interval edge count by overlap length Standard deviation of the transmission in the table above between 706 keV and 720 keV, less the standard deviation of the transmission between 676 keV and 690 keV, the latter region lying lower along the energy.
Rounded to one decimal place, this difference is -0.2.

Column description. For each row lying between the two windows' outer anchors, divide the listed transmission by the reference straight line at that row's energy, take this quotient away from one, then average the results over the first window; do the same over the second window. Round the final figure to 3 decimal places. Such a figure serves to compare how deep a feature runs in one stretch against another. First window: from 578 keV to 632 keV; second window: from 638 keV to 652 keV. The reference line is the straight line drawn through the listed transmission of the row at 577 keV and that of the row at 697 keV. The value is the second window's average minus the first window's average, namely -0.002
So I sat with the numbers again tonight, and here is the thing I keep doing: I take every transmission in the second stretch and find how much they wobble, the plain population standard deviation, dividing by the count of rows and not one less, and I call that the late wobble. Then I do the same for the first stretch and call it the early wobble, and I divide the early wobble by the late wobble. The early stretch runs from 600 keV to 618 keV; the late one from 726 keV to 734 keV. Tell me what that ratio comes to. 1.9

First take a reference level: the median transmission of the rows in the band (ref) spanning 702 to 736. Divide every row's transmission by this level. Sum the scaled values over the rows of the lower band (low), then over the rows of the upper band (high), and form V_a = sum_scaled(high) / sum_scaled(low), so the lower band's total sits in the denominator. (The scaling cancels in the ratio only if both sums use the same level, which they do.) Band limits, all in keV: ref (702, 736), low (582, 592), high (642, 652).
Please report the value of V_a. 1.067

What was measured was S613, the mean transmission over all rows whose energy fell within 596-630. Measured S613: 39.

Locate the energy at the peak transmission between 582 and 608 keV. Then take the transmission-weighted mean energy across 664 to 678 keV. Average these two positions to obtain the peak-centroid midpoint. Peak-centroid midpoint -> 639.0 keV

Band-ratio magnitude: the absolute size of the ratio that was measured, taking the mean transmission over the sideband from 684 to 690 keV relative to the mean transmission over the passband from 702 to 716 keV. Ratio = 0.945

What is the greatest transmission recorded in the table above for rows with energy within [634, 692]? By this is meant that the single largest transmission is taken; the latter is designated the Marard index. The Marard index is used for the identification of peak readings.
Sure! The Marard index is 42.78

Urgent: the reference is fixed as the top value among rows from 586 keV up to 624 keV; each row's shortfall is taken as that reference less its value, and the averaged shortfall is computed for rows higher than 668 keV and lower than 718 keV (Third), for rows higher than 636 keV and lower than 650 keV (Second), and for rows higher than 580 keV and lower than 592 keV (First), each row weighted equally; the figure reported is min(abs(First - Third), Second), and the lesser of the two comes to -0.17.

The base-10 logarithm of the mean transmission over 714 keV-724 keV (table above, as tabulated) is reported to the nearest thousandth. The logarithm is 1.638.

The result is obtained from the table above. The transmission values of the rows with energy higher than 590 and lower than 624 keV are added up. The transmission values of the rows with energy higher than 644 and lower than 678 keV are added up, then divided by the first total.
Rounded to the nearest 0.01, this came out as 1.04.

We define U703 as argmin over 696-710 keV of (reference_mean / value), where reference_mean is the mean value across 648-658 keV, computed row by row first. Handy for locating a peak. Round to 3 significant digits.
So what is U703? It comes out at 699 keV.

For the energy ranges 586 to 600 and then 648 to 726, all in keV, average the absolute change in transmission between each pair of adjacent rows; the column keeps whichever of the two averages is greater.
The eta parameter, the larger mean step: 1.15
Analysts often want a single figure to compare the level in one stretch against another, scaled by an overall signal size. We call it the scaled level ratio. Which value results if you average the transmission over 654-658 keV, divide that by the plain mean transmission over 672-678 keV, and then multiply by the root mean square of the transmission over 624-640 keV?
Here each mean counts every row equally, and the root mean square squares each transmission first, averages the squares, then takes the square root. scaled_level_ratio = 39.2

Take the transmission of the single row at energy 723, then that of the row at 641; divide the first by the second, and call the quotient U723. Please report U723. 1.01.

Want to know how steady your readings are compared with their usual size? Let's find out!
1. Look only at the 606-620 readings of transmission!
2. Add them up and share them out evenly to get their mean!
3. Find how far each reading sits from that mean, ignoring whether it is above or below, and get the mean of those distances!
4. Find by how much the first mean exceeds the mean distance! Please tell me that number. 38.6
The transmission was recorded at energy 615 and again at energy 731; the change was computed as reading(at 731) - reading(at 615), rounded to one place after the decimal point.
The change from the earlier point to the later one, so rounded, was 1.9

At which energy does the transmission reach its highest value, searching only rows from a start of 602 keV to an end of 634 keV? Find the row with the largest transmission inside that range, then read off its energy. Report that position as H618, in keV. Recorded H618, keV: 625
